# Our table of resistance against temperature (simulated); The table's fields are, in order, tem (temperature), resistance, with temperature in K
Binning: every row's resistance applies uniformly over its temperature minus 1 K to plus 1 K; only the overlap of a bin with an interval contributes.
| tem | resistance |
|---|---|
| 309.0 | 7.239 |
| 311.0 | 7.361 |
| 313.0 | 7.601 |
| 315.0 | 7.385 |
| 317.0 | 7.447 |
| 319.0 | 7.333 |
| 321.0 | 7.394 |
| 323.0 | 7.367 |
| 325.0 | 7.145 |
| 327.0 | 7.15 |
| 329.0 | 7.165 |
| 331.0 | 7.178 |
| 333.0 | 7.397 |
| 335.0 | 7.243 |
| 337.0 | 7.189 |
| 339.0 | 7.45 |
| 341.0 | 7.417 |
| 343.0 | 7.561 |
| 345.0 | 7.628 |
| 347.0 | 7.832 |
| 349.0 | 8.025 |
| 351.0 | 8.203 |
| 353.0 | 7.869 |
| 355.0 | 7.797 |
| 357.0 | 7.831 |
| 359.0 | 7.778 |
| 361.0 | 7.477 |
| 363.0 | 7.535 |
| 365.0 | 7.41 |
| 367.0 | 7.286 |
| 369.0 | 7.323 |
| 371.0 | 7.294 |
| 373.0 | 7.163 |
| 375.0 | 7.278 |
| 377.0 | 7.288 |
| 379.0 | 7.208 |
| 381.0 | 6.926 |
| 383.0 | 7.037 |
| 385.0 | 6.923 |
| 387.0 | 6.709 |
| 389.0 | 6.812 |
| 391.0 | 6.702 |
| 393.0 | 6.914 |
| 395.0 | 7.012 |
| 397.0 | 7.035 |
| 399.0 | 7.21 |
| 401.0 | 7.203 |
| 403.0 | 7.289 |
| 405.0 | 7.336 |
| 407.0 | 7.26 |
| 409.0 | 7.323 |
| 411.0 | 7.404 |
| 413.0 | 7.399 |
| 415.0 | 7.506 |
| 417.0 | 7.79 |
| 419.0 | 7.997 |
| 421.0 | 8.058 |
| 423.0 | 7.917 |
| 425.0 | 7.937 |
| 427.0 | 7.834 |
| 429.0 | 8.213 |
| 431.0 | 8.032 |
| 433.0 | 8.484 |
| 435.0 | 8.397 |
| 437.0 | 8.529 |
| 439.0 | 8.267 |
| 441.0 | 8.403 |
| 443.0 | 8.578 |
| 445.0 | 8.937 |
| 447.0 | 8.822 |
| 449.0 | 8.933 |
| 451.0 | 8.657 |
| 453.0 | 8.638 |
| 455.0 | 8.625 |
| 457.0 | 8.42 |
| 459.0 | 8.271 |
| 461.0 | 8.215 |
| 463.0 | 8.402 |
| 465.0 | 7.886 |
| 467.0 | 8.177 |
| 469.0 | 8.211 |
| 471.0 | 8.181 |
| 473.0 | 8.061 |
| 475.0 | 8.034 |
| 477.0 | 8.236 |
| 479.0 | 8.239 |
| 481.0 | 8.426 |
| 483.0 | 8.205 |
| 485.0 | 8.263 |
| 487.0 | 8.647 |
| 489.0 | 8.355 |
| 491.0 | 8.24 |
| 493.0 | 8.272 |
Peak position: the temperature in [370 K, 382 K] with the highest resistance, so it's 371.0 K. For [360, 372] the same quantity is 363.0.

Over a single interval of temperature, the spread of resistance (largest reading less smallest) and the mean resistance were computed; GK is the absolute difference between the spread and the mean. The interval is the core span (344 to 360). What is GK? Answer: 7.3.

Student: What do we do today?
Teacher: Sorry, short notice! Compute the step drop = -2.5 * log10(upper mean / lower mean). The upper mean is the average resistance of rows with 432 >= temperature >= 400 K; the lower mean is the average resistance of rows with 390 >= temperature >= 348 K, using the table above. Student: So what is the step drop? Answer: -0.04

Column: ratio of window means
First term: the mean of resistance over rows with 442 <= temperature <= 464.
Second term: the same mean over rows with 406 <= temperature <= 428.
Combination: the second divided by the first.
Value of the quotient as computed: 0.89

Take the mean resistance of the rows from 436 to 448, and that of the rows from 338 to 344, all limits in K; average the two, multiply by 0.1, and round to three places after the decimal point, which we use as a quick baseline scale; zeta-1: 0.803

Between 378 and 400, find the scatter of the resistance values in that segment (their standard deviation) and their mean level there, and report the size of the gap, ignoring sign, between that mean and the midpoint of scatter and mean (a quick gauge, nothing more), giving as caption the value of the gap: 3.4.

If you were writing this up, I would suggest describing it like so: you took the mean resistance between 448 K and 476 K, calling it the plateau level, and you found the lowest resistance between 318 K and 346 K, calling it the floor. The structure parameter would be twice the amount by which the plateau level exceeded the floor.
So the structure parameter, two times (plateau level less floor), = 2.4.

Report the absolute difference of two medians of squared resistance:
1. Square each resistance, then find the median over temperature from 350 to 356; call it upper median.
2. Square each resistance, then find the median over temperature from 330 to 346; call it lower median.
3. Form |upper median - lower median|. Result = 7.1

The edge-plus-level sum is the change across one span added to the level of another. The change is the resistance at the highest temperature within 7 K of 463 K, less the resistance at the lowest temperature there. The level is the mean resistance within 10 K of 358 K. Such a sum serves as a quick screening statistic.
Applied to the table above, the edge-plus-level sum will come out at 7.5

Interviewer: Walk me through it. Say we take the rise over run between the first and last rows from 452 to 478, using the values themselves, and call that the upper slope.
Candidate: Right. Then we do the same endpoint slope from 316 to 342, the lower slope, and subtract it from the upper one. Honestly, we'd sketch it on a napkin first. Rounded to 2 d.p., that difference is -0.02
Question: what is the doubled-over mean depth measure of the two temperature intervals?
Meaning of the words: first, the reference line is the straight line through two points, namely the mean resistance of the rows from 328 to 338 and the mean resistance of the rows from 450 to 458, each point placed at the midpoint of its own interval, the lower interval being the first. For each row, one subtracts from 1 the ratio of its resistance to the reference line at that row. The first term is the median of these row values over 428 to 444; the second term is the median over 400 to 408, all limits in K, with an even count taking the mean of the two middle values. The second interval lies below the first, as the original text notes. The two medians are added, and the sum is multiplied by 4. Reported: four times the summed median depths 0.38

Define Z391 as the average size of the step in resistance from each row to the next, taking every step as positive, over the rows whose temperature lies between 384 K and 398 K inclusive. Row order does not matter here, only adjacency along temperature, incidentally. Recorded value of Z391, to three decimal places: 0.127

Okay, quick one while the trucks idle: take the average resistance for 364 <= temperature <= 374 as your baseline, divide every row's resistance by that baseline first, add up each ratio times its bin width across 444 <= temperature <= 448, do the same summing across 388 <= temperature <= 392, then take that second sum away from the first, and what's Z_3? 1.2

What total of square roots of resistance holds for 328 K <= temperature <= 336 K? 10.8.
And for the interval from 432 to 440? 11.6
